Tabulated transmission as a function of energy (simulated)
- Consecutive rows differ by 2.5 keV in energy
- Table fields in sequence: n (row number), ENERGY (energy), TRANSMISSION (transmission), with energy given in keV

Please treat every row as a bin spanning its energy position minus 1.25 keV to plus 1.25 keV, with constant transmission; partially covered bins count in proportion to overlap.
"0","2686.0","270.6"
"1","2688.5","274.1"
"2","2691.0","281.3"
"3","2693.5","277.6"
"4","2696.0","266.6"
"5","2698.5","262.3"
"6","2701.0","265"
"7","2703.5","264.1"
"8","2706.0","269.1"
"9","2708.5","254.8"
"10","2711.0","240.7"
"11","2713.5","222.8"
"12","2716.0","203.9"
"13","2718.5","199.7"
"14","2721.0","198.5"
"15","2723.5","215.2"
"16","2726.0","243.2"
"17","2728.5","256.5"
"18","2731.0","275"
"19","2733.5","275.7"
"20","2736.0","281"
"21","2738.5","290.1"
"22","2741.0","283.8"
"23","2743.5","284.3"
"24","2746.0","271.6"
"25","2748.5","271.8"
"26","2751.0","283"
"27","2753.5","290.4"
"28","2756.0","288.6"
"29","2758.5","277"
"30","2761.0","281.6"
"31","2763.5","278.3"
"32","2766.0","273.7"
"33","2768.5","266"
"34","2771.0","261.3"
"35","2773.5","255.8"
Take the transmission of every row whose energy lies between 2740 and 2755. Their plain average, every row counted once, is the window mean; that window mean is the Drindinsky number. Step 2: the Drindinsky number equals 281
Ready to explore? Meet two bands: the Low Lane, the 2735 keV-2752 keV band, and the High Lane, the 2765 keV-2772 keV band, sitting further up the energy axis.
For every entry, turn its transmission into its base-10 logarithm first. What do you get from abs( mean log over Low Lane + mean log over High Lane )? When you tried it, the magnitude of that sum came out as 4.875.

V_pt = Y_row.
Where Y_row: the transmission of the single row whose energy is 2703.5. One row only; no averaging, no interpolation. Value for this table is 264.1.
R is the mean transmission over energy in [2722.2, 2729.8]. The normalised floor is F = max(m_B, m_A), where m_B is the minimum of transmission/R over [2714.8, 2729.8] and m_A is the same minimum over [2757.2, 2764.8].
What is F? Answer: 1.16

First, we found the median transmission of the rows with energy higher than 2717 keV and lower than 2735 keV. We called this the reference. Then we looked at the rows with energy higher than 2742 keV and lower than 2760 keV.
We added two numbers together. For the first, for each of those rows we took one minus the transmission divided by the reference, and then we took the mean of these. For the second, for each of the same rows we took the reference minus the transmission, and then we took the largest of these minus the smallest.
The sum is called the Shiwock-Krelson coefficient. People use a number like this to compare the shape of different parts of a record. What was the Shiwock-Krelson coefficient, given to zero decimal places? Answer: 19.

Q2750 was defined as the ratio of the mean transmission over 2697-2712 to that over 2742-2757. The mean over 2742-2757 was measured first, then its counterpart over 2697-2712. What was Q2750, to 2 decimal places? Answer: 0.92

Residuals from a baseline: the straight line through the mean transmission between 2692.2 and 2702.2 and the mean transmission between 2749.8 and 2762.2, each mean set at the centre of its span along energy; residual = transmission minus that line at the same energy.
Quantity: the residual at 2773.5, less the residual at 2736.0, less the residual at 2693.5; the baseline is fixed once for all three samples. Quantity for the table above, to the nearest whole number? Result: -46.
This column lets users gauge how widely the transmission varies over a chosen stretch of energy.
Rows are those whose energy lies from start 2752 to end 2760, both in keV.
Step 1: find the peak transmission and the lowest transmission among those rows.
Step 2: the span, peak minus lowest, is 13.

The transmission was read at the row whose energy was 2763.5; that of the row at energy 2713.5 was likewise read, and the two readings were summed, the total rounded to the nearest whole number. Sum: 501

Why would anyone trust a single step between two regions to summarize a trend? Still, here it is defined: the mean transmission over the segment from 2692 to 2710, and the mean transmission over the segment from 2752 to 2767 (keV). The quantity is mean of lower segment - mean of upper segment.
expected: -16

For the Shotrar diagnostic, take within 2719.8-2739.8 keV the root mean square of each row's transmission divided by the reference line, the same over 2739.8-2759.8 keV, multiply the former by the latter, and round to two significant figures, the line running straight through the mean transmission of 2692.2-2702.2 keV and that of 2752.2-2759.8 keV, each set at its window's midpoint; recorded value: 0.92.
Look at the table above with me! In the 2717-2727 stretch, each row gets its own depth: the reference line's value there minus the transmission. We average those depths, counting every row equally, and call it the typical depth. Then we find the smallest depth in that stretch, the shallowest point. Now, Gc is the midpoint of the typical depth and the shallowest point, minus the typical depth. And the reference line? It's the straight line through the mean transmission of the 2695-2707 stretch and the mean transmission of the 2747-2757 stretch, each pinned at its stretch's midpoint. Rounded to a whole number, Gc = -14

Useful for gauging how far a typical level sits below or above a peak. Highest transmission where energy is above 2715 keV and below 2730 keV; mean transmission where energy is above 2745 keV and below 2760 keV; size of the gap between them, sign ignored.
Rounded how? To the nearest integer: 24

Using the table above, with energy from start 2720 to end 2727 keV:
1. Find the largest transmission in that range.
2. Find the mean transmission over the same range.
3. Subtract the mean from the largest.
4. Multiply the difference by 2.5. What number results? 61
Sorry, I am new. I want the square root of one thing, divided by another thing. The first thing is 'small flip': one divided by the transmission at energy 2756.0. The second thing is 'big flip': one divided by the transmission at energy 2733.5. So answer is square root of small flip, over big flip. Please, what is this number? 16.2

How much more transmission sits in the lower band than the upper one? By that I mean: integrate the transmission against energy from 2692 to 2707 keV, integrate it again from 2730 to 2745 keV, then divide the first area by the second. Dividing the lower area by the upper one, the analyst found 0.95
